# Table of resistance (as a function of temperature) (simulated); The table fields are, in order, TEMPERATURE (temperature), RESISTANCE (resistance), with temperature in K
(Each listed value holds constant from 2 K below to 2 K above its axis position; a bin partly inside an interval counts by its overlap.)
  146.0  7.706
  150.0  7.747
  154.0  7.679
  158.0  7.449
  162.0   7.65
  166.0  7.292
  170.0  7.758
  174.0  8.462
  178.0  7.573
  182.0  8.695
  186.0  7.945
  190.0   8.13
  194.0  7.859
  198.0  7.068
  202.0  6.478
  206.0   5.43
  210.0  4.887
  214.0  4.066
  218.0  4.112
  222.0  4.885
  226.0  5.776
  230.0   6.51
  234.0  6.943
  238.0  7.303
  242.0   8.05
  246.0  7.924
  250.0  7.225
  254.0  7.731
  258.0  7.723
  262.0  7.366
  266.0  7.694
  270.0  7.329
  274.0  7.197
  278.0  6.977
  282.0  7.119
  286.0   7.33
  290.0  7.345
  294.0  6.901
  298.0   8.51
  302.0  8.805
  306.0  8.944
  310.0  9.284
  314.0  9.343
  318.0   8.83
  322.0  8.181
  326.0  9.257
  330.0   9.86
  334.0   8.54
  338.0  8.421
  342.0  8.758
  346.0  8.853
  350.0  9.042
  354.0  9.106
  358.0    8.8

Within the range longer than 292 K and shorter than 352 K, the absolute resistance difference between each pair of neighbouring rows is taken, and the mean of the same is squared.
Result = 0.28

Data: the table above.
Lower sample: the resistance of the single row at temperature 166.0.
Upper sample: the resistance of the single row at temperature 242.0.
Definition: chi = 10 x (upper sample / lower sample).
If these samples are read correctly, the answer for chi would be 11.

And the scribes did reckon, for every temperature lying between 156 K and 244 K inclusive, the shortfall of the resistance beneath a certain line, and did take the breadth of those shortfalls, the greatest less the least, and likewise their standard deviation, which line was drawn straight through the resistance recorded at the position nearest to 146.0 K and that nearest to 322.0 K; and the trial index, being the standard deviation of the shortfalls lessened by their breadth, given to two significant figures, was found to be -3.3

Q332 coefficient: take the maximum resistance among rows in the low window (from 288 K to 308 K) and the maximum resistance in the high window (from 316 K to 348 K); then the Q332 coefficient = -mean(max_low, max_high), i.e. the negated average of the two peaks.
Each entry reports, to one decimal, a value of -9.4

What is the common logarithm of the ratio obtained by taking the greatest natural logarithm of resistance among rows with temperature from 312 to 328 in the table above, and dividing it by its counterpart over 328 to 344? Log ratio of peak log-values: -0.010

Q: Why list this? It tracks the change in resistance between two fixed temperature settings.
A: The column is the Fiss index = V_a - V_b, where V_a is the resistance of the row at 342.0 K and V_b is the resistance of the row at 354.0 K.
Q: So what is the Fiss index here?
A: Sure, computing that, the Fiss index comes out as -0.3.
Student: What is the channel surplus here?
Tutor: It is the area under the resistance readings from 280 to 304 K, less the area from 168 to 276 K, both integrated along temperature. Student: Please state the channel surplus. -568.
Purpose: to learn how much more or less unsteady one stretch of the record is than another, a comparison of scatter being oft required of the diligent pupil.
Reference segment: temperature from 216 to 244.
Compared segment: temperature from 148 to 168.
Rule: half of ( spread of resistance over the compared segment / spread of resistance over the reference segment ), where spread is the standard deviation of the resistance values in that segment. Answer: 0.07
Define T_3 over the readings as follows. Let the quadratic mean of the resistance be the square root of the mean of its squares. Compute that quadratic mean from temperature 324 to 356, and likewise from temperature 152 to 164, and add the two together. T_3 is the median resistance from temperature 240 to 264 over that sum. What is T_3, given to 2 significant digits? 0.47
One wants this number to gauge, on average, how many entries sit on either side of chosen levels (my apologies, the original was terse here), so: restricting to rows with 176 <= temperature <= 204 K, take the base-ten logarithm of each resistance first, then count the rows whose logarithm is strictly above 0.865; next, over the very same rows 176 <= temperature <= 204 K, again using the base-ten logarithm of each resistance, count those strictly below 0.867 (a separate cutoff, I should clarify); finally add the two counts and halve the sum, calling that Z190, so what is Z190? 3.50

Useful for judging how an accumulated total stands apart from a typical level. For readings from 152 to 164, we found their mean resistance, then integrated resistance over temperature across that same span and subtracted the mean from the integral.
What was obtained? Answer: 83.5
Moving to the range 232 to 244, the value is 81.8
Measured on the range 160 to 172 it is 83.2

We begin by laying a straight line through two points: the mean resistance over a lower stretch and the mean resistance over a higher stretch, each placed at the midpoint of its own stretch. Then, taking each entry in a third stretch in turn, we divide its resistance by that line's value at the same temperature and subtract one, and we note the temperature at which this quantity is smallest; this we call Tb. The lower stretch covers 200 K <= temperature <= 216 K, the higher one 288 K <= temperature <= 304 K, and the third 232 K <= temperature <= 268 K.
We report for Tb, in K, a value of 262.0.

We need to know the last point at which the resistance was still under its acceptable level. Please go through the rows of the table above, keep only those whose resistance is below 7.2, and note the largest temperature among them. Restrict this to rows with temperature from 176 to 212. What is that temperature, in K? 210.0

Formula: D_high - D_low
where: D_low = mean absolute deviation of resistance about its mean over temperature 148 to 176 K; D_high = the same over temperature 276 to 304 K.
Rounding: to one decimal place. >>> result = 0.4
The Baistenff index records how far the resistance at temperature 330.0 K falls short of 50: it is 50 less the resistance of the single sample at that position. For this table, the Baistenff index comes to 40.1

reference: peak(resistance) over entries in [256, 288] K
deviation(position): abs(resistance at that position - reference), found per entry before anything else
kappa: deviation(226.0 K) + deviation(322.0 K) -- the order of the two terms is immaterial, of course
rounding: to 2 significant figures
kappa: 2.4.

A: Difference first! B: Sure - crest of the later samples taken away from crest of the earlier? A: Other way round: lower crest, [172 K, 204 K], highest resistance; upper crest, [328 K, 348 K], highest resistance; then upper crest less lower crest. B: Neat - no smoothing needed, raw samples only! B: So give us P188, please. 1.2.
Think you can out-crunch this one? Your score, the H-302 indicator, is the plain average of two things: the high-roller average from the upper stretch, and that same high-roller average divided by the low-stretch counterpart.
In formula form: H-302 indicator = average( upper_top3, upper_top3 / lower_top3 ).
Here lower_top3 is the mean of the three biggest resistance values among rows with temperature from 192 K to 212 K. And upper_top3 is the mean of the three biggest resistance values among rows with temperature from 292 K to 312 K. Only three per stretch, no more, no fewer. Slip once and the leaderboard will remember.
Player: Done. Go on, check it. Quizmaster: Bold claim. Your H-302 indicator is 5.14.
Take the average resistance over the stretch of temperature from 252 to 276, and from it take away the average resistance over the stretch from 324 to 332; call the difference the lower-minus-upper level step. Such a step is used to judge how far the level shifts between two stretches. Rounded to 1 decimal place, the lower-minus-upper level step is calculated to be -2.1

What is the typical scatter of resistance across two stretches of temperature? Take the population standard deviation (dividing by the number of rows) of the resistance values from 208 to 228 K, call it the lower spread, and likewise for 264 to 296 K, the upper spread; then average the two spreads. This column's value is 0.43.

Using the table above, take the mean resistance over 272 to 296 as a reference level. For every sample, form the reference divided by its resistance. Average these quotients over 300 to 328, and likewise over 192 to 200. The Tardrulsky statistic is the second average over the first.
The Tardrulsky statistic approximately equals 1.20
